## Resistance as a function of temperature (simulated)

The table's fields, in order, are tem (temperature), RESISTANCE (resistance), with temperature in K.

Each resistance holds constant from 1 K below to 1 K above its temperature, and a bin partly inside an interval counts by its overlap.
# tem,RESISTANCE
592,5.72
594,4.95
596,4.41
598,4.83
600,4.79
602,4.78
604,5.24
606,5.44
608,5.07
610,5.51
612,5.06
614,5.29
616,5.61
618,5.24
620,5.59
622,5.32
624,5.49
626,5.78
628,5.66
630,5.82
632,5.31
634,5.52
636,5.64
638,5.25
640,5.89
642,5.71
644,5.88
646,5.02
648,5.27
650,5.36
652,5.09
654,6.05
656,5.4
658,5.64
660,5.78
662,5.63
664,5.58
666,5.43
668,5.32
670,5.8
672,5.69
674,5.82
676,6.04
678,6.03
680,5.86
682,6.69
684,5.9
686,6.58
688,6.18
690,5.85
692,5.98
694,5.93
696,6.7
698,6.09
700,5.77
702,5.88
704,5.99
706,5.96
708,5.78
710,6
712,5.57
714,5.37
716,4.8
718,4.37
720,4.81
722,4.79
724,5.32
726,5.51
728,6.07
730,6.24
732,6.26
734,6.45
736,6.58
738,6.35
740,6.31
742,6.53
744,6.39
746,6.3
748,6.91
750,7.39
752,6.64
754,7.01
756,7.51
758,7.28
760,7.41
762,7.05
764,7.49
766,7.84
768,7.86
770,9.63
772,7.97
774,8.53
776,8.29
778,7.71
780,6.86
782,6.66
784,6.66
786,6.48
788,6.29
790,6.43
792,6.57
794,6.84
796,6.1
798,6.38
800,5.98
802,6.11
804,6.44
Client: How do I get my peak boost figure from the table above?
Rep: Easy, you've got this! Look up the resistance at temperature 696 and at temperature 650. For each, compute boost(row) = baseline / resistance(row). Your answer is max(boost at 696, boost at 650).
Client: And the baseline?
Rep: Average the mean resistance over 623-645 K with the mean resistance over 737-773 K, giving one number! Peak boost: 1.20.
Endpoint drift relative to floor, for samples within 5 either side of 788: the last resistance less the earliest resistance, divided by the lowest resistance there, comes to -0.014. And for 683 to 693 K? 0.014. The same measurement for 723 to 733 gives 0.177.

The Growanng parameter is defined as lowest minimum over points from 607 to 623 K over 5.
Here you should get 1.01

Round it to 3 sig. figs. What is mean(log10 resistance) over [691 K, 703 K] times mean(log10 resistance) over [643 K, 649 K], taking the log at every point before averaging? 0.571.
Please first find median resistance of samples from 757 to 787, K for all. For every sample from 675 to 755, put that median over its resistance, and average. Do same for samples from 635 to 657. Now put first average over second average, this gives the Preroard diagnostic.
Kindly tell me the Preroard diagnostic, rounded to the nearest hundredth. 0.92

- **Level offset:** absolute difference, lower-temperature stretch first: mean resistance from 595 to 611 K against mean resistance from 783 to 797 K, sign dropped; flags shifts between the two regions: 1.47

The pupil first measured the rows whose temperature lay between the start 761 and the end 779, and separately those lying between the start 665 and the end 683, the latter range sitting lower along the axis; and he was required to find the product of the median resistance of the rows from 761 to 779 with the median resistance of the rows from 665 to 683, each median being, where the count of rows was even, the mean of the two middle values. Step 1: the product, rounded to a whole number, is 46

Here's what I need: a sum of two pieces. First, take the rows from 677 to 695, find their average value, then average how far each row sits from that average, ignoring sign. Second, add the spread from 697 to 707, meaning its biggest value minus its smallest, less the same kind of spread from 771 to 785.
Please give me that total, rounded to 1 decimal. -1.3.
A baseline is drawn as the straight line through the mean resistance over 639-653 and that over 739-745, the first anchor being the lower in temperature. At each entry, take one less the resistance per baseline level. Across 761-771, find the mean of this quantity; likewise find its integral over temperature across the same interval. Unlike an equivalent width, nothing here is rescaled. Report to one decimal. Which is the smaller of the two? -2.0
